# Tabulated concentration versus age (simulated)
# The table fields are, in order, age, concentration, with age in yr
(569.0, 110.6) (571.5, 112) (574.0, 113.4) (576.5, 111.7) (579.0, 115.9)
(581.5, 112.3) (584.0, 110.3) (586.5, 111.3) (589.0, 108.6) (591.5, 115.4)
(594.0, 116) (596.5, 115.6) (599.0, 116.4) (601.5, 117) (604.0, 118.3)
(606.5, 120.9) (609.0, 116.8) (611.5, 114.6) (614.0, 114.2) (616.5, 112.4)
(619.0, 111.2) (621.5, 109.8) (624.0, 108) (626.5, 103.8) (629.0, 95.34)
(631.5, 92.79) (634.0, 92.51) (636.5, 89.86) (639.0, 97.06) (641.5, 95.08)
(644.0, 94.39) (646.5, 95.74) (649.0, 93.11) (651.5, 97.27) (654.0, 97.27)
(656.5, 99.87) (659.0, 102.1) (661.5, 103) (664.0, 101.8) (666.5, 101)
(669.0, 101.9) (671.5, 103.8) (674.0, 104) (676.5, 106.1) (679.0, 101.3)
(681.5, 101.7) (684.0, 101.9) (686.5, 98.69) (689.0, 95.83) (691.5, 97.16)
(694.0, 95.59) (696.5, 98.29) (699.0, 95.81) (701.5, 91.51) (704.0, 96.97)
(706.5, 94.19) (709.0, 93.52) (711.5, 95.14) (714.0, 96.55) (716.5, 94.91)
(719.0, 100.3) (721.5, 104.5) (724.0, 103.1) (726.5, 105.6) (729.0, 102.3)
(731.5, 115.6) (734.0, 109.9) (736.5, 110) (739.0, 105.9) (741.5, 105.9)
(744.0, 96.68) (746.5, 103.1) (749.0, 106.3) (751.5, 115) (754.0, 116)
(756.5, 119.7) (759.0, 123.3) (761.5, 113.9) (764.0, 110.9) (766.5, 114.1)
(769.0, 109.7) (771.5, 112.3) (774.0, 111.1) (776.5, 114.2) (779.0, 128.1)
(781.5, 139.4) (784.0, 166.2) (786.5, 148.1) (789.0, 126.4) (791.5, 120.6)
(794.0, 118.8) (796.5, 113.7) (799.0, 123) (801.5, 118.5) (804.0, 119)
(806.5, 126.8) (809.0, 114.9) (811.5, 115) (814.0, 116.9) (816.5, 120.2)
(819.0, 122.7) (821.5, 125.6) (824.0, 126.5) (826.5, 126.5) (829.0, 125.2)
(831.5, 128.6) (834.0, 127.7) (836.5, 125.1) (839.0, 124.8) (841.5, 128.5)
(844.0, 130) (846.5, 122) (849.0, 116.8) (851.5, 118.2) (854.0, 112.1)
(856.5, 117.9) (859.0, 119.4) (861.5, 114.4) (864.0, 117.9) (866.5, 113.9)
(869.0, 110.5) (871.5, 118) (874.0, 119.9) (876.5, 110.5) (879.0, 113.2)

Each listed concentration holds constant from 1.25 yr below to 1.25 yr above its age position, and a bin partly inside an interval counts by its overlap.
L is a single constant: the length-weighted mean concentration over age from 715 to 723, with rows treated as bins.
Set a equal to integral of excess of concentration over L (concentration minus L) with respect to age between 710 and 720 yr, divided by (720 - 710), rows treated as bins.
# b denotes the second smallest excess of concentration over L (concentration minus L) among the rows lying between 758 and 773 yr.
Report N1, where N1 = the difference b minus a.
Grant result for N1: 14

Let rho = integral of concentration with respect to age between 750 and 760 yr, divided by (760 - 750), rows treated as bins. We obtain 118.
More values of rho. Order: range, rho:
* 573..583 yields 113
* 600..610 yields 118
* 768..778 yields 112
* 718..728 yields 103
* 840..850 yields 125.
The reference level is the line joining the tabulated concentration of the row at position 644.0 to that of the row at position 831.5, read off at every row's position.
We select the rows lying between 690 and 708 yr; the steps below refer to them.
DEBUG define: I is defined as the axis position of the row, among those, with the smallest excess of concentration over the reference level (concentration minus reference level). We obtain 701.5 yr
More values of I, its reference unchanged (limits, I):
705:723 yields 709.0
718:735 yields 719.0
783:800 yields 796.5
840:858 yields 854.0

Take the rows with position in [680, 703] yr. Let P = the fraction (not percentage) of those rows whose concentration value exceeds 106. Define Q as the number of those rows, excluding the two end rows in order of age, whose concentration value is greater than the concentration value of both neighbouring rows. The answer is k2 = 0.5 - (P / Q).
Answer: 0.500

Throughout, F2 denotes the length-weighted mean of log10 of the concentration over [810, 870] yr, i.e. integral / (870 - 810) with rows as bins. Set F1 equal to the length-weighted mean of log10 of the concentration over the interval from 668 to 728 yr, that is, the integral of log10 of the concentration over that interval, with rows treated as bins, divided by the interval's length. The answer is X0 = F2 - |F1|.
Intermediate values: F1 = 2.00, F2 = 2.08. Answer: 0.09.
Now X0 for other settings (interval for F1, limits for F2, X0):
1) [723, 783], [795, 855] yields 0.04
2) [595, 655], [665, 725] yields -0.02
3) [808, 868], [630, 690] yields -0.09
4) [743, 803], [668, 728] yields -0.08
